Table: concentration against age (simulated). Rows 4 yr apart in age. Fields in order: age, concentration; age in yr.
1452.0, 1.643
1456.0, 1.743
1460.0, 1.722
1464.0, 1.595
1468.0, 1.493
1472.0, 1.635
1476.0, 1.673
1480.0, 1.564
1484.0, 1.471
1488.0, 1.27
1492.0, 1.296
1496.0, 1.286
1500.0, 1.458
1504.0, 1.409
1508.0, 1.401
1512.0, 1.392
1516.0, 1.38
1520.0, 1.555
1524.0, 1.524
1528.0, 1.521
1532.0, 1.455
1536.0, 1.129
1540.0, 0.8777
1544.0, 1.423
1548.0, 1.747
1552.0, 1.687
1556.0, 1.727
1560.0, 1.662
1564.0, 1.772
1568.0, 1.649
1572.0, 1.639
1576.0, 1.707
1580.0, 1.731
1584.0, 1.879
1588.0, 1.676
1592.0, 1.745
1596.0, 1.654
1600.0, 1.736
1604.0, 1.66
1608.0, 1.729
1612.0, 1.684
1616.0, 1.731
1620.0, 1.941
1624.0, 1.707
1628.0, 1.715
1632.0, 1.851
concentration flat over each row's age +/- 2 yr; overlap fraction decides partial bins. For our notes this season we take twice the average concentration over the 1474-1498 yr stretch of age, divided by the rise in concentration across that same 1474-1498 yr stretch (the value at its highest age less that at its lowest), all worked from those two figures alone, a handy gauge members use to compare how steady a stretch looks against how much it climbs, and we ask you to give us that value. -7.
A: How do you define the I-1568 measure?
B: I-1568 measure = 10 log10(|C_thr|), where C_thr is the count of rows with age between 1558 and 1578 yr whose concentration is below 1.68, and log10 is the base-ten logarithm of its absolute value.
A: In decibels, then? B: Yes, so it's 4.8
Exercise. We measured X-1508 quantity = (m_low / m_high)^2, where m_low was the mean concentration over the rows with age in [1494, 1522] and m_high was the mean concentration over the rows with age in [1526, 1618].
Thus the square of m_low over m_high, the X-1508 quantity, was 0.76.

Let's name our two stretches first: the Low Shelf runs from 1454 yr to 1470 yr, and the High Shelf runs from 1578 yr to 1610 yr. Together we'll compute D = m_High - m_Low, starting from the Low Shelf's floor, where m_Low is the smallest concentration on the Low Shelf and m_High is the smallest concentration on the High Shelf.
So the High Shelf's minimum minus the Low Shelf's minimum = 0.16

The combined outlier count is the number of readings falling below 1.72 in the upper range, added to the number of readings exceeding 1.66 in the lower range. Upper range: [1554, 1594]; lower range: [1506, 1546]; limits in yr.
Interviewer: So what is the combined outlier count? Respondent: 5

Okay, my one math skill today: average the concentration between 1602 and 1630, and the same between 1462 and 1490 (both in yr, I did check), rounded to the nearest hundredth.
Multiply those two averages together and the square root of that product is 1.63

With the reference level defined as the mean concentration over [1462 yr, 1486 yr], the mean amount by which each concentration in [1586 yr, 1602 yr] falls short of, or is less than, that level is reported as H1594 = -0.13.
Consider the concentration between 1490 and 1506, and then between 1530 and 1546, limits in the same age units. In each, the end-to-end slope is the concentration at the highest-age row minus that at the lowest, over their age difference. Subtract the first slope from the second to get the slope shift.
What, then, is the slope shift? -0.012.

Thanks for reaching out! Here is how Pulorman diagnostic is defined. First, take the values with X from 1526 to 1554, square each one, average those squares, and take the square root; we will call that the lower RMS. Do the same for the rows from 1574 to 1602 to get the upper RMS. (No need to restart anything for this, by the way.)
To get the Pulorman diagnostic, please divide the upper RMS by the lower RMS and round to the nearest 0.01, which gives 1.21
